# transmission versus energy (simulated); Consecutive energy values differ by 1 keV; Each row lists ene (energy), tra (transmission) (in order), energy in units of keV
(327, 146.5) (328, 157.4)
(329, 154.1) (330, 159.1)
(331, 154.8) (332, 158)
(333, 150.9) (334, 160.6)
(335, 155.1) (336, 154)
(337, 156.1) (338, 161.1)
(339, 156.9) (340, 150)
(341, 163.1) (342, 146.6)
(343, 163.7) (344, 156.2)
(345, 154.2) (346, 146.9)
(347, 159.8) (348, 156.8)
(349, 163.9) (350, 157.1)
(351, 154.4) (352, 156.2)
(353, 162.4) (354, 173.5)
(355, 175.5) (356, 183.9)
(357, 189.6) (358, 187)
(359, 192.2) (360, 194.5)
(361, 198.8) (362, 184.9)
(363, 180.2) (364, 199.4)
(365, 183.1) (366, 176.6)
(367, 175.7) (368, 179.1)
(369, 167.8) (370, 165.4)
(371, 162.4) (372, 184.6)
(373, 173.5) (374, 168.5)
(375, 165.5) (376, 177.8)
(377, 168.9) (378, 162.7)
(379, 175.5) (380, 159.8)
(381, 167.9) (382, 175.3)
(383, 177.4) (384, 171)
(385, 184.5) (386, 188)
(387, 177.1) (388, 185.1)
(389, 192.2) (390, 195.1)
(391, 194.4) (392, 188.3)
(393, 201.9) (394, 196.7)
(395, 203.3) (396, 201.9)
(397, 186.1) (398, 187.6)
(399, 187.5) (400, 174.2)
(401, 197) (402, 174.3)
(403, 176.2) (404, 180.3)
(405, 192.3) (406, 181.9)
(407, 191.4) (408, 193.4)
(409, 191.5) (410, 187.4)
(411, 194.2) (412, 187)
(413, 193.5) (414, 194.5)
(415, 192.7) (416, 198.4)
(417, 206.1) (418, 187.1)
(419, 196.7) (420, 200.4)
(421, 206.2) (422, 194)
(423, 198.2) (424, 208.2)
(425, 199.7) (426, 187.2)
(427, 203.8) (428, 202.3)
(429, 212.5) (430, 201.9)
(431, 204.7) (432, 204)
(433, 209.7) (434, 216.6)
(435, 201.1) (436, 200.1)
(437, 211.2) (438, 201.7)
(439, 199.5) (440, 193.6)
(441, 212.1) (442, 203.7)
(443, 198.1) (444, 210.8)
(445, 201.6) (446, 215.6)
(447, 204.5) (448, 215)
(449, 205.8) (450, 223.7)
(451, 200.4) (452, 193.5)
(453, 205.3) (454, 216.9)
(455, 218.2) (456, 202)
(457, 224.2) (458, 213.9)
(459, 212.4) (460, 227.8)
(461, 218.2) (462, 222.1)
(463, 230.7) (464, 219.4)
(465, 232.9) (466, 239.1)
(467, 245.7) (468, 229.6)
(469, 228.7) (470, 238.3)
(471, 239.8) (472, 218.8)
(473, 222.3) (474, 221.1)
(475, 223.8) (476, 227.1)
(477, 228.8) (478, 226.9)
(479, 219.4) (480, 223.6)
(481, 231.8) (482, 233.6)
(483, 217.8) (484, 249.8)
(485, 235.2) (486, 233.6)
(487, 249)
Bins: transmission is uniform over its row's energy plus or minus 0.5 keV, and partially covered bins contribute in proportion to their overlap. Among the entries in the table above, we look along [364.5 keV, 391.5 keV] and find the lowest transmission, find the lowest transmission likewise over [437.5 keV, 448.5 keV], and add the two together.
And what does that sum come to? 353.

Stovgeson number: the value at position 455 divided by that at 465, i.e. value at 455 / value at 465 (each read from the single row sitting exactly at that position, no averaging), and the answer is 0.94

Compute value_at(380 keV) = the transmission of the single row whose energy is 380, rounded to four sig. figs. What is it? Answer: 159.8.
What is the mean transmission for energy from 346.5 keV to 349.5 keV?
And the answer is 160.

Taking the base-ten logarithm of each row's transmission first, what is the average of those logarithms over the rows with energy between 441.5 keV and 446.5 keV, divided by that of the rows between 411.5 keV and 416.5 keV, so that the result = 1.012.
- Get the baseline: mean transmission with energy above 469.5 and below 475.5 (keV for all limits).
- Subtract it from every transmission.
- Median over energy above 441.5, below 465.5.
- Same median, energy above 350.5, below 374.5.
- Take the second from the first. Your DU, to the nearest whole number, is 37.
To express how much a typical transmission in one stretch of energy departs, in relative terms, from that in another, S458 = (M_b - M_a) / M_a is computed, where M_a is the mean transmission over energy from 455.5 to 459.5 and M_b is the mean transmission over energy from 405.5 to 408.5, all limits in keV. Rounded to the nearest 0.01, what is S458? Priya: -0.11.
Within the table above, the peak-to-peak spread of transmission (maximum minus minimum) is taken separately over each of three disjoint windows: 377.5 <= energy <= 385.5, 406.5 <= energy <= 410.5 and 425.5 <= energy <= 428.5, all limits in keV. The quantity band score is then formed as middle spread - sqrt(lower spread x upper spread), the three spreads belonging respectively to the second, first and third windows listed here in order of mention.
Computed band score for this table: -14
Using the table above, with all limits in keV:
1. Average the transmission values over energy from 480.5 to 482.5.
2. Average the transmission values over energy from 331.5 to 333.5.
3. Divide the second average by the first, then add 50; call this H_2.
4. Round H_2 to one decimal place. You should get 50.7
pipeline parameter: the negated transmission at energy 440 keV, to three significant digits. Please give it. -194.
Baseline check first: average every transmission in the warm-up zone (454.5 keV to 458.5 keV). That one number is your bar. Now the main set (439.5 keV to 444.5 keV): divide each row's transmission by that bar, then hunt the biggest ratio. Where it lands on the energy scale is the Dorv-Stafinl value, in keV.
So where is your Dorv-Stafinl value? 441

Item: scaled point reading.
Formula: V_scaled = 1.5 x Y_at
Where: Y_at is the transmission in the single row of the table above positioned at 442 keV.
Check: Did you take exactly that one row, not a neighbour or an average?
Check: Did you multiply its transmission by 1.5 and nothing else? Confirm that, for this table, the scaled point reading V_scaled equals 306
